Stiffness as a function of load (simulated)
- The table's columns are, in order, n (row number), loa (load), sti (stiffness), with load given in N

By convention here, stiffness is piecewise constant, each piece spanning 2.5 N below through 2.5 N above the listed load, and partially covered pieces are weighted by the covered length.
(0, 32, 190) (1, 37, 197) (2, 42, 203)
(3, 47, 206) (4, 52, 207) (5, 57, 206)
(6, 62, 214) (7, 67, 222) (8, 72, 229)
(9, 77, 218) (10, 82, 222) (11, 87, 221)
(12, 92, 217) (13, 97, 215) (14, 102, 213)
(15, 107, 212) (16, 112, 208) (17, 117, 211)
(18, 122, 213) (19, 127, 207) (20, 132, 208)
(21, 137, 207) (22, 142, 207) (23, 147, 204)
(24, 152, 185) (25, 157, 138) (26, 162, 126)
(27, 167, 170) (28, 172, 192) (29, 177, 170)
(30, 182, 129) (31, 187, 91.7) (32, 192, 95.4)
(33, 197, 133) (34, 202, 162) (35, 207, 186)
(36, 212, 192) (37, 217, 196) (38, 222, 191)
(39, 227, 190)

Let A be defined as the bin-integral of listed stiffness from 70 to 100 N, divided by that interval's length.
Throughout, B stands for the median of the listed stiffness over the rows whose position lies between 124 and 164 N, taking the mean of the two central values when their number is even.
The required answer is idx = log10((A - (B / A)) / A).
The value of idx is -0.0018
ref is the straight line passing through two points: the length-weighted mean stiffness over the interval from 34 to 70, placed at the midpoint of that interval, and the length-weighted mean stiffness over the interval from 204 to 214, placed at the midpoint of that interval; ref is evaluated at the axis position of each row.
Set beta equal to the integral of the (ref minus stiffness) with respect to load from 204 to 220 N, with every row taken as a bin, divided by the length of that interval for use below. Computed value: -3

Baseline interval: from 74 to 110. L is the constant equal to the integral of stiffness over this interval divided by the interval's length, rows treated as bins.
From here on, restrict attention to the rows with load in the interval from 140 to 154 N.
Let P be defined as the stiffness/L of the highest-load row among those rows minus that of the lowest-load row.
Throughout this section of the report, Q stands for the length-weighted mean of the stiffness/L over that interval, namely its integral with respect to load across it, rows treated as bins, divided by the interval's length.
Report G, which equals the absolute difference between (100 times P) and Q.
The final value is 11.1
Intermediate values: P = -0.10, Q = 0.92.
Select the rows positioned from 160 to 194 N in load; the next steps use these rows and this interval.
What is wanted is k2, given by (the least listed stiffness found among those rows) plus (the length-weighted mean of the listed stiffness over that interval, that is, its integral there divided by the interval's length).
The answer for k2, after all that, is 232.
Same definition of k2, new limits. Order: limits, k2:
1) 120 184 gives 307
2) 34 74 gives 407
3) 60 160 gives 346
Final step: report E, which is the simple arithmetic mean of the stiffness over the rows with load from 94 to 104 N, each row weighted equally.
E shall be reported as 214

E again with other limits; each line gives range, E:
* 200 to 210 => 174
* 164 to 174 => 181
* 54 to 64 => 210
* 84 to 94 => 219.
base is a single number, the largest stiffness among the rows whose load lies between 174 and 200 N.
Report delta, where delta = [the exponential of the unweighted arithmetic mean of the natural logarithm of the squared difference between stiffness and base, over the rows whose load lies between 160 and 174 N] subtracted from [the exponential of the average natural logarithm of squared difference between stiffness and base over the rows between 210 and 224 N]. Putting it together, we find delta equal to 524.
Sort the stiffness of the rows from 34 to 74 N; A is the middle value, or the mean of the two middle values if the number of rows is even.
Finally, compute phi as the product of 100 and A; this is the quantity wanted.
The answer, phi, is 20650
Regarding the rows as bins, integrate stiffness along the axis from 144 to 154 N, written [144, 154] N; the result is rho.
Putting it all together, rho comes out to 1956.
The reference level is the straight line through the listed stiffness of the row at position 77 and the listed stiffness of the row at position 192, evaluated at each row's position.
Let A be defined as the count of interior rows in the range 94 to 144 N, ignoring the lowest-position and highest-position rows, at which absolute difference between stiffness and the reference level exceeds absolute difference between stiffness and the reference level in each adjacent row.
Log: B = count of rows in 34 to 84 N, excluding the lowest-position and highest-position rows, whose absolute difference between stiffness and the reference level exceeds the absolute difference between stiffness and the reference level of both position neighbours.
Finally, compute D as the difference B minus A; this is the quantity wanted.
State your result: -1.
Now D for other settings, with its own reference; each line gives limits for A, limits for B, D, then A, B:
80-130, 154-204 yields 0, 1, 1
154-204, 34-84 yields -1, 1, 0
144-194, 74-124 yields -1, 1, 0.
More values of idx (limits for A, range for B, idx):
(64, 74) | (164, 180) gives -0.0015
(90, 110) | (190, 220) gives -0.0017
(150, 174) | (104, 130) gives -0.0035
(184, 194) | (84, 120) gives -0.0103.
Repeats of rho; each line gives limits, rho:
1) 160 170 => 1513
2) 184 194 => 952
